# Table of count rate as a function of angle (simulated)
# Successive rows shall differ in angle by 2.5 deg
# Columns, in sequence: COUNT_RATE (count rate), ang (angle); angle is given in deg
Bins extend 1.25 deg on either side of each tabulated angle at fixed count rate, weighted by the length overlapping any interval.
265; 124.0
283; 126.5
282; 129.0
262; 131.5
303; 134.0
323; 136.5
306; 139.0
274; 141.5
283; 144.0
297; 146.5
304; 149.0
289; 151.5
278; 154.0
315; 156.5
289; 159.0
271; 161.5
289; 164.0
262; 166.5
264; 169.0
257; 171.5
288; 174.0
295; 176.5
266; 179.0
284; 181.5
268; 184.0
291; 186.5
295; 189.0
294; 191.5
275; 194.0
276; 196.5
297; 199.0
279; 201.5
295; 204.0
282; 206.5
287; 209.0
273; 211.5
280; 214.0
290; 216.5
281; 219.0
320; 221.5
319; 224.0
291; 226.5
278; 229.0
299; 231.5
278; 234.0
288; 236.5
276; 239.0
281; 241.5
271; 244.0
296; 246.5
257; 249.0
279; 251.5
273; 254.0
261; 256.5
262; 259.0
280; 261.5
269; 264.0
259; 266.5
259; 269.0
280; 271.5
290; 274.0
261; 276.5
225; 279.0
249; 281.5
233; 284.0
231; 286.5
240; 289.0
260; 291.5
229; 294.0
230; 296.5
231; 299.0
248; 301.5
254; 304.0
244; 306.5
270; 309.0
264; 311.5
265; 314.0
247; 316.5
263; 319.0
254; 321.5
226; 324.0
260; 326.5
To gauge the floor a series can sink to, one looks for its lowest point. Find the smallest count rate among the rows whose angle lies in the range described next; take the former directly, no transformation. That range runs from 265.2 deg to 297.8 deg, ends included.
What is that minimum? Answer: 225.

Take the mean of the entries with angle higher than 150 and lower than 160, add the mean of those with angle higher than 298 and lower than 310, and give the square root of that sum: 23.3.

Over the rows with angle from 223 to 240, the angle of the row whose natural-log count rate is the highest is 224.0 deg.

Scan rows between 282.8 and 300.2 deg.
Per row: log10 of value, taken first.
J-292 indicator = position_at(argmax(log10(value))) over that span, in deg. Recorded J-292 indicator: 291.5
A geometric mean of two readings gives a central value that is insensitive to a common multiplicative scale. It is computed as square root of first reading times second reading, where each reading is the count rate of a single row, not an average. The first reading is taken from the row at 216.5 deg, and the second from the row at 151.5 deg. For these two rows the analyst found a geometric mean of 289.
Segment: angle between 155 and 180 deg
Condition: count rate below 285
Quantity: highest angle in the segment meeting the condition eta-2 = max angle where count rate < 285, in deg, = 179.0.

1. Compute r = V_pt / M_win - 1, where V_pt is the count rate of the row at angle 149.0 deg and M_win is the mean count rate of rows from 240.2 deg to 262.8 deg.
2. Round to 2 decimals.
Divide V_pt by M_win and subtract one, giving 0.11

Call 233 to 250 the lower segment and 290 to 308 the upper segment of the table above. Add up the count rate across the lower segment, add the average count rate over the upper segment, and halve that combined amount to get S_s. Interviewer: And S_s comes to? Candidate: 1095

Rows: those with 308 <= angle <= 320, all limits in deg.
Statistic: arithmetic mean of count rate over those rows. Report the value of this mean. 262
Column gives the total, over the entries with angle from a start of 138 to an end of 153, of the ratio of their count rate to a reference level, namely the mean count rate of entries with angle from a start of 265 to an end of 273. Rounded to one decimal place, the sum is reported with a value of 6.6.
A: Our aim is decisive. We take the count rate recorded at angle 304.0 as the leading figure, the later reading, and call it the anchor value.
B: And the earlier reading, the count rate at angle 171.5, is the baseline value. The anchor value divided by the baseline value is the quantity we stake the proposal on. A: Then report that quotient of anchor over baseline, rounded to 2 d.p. 0.99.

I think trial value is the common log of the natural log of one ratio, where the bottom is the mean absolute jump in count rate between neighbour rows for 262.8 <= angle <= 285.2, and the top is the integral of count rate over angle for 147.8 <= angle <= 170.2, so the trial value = 0.768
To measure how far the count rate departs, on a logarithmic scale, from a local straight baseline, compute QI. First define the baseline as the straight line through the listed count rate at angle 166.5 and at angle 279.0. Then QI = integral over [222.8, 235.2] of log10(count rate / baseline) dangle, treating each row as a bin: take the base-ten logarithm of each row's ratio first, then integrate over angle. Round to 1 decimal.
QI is 1.0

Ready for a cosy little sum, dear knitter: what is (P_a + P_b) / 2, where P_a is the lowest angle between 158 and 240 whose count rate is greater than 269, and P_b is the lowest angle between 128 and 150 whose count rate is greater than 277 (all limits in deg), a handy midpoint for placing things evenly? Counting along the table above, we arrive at 144.0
